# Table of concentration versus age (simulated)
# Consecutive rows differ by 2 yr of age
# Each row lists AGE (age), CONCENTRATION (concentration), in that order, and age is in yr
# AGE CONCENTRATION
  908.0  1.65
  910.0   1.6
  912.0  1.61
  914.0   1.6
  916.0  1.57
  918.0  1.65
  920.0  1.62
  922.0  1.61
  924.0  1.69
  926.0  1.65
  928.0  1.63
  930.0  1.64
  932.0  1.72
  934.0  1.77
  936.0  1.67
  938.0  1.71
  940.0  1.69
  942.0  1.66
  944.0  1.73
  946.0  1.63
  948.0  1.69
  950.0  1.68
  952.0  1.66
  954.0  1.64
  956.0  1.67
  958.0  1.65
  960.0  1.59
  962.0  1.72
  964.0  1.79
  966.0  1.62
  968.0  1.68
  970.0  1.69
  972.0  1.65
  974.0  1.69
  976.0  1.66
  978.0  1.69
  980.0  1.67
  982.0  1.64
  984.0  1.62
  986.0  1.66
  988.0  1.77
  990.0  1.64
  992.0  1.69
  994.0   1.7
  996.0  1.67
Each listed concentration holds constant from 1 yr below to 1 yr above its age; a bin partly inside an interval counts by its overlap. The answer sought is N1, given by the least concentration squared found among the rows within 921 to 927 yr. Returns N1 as 2.59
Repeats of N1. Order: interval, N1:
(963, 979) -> 2.62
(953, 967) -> 2.53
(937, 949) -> 2.66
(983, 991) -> 2.62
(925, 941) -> 2.66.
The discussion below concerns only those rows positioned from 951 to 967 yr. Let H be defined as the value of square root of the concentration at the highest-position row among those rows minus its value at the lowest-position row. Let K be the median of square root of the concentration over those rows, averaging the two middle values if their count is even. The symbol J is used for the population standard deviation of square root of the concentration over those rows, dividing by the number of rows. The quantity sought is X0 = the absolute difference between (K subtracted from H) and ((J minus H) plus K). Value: 2.63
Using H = -0.016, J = 0.022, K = 1.286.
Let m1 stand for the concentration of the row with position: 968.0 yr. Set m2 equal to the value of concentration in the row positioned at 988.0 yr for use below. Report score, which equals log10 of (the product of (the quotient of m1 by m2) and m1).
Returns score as 0.203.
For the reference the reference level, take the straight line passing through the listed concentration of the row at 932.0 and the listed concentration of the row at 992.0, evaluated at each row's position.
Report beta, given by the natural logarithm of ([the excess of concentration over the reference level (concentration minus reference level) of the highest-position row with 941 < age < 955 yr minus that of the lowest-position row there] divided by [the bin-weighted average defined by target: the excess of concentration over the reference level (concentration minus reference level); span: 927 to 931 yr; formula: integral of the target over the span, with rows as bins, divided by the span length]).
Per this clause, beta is -1.8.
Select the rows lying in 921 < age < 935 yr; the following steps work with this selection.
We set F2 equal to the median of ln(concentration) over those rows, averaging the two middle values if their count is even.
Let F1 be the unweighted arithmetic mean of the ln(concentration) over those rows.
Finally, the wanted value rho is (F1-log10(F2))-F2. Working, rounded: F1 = 0.514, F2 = 0.501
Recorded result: 0.314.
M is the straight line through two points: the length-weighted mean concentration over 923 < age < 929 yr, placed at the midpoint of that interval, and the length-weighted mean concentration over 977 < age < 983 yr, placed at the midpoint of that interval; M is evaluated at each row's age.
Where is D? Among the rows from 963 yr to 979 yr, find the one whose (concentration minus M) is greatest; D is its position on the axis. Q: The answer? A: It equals 964.0 yr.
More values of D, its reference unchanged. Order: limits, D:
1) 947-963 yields 962.0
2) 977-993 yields 988.0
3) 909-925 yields 924.0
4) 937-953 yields 944.0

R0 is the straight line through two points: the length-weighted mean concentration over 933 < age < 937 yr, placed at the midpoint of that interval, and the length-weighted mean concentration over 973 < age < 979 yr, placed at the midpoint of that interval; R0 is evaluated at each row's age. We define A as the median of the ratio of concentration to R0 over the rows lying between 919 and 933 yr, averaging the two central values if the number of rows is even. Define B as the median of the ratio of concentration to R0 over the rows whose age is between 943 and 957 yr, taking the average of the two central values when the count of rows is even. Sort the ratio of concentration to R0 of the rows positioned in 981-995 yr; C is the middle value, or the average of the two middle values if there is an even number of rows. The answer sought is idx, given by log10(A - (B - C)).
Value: -0.017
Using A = 0.951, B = 0.983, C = 0.99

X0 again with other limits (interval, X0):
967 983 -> 2.63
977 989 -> 2.54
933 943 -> 2.70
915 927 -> 2.51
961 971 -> 2.64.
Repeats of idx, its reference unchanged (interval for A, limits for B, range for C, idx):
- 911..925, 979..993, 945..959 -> -0.041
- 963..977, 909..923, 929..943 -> 0.024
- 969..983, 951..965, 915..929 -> -0.015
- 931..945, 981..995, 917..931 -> -0.021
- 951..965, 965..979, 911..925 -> -0.042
